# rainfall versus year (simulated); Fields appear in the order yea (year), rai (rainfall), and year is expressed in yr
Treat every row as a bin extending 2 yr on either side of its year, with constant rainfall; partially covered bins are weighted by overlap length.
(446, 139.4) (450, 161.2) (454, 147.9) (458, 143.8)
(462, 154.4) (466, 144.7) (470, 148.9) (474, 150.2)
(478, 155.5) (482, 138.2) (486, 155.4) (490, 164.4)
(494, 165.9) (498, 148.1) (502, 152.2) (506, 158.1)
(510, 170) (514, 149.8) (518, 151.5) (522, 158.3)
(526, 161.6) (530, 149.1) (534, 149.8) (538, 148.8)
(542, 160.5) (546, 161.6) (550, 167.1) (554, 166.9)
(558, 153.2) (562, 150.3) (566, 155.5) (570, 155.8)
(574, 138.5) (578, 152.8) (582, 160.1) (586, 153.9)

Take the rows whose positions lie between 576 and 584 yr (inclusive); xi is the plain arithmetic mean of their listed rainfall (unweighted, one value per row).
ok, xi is 156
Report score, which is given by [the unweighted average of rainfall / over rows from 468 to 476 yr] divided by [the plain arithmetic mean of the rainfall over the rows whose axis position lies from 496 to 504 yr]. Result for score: 1.00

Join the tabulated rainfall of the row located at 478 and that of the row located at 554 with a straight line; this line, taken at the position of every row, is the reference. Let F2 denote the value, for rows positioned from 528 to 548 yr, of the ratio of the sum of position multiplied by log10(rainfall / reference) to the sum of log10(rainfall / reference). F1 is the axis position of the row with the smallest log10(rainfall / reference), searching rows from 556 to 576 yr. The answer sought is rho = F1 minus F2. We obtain 38.3 yr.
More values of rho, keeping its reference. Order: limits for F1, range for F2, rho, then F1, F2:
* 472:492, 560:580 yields -88.8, 482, 570.8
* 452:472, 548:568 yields -96.1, 466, 562.1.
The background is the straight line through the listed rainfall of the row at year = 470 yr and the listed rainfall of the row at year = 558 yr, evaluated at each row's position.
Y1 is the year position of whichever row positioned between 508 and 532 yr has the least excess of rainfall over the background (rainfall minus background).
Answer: 530 yr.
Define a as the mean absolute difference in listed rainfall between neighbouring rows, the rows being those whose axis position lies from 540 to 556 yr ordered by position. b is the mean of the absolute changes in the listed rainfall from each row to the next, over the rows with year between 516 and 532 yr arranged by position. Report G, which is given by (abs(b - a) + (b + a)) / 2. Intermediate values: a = 2.3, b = 7.5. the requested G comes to 7.5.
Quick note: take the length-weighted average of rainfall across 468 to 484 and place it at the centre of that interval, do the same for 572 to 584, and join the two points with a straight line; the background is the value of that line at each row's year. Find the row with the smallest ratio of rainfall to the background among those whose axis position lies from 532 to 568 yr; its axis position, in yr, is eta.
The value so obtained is 538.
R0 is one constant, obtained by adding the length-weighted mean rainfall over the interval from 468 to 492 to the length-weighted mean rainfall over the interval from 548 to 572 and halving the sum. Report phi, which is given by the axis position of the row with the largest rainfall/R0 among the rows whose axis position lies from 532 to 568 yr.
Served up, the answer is 550 yr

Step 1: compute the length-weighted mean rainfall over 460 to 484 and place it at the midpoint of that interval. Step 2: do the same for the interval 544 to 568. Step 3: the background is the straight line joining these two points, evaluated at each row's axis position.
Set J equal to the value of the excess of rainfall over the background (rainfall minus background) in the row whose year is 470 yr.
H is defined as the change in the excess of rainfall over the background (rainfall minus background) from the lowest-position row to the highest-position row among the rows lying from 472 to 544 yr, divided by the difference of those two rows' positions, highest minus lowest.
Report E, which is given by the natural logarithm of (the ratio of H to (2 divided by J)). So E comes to -5.0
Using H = 0.03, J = 0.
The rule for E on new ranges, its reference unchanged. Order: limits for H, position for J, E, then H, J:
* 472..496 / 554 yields 1.0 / 0.66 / 8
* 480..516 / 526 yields -0.3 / 0.24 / 6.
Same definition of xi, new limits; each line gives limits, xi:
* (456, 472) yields 148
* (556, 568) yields 153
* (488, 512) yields 160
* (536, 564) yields 158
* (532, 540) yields 149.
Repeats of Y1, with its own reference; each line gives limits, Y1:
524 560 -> 538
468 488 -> 482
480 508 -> 482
